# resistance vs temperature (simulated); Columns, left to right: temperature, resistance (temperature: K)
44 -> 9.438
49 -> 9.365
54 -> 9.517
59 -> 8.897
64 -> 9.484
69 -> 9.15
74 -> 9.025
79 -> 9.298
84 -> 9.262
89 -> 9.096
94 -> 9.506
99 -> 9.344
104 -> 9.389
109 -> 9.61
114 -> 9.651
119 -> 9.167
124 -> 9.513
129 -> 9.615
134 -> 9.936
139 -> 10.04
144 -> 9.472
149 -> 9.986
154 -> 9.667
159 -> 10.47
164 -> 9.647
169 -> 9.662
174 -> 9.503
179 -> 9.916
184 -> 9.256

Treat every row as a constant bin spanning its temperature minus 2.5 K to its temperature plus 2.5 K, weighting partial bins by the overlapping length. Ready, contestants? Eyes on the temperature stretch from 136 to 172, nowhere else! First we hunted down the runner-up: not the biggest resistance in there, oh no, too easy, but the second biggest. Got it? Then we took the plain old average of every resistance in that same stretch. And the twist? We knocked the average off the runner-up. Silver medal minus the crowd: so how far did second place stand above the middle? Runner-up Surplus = 0.19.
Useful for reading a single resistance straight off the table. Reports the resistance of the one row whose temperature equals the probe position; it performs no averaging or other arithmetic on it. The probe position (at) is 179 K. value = 9.916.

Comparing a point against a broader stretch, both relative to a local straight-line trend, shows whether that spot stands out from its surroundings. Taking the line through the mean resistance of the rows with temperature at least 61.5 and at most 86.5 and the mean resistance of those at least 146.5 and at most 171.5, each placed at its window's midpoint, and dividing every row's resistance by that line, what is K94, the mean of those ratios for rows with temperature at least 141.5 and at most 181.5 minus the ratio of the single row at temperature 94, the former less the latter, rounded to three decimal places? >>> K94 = -0.023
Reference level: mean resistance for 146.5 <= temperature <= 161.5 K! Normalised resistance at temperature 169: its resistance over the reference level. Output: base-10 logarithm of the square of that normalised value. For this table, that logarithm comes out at -0.033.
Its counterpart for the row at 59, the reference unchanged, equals -0.105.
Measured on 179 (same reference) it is -0.011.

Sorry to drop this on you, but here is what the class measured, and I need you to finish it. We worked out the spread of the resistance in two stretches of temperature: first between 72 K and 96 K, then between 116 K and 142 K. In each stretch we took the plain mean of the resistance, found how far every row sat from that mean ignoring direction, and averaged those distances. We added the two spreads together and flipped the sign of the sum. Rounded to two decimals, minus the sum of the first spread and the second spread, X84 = -0.41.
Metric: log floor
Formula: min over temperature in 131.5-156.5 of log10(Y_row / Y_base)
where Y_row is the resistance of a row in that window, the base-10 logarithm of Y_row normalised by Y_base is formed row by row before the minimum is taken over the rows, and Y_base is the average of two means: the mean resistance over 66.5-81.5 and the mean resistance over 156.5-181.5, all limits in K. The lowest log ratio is -0.0012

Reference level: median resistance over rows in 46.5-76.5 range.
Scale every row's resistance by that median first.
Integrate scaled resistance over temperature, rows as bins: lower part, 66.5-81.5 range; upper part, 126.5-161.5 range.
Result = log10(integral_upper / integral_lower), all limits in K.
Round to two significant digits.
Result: 0.40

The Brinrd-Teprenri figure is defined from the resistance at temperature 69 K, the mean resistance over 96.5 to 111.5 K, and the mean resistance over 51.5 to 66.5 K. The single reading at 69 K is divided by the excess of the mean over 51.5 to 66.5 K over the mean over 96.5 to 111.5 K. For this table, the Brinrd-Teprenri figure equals -62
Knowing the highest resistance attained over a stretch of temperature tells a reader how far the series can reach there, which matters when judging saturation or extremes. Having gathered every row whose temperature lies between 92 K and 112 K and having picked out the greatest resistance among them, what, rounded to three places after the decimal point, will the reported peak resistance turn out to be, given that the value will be 9.610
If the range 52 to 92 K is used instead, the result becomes 9.517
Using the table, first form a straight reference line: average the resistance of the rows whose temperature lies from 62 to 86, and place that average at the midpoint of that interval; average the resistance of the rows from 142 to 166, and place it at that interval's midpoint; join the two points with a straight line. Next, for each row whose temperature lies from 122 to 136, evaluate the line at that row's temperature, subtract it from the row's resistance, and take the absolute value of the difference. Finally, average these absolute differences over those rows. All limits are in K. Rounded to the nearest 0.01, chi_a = 0.13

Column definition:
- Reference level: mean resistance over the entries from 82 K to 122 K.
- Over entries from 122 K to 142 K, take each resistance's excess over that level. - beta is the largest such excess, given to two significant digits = 0.66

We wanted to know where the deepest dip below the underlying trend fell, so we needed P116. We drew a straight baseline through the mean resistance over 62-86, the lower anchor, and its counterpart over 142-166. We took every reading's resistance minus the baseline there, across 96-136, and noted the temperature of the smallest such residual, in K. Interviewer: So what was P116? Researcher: 119 K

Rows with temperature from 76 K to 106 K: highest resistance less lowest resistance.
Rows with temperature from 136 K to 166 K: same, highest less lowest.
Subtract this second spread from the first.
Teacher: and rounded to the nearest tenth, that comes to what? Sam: -0.6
